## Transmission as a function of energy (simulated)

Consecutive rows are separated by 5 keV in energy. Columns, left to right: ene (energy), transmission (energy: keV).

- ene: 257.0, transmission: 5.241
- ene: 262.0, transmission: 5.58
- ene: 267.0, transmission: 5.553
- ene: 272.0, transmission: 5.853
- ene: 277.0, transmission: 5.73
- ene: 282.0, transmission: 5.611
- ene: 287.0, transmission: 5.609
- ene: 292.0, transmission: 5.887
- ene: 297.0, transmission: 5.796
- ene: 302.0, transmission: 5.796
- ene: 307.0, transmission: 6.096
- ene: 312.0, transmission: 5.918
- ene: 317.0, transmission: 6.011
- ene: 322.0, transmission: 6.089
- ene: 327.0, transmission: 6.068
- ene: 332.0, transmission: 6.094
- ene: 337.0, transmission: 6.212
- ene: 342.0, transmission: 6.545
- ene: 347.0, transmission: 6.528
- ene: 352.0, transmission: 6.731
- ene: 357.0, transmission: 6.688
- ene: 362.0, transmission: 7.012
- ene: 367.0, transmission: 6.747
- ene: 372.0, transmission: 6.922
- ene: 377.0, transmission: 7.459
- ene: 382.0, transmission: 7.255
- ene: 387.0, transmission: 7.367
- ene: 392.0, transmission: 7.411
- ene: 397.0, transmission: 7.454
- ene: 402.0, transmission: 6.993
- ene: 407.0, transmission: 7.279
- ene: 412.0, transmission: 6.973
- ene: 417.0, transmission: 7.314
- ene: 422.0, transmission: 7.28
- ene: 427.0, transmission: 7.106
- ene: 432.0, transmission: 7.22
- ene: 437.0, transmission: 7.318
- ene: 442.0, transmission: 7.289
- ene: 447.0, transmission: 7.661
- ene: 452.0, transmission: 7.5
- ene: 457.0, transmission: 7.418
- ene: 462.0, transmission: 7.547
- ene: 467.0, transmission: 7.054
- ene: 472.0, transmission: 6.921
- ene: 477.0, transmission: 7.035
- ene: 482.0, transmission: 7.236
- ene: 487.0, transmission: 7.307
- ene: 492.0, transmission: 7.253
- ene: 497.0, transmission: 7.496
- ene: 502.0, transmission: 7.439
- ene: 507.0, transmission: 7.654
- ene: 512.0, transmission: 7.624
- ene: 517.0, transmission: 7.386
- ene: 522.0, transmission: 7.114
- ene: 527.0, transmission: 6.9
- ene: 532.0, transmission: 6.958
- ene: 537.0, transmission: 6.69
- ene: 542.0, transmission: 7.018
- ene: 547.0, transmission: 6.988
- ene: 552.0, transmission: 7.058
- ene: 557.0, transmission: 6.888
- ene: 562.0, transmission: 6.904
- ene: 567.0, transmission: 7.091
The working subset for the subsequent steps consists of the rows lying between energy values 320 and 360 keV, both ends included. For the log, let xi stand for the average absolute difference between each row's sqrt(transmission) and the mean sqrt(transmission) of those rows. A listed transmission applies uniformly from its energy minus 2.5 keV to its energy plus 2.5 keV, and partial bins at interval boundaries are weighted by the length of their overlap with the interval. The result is 0.050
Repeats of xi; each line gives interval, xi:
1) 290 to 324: 0.022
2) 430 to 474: 0.034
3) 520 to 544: 0.021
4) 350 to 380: 0.039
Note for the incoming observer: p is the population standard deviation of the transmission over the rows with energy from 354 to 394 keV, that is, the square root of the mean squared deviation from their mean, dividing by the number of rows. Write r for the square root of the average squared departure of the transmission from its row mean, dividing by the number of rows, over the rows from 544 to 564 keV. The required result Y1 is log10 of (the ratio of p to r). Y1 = 0.62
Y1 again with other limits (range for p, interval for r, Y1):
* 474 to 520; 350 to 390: -0.18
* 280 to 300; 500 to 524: -0.21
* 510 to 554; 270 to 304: 0.40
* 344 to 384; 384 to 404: 0.20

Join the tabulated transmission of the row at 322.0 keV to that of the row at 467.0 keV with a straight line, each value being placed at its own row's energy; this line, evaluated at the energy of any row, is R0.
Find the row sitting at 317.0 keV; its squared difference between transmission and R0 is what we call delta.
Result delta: 0.00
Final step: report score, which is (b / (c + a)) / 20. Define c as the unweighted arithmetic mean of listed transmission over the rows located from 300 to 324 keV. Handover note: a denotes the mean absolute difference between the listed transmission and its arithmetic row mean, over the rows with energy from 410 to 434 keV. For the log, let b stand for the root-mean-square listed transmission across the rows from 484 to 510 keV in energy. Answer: 0.061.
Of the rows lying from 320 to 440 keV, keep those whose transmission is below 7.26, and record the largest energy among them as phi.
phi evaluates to 432.0 keV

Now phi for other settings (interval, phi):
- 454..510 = 492.0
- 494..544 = 542.0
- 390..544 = 542.0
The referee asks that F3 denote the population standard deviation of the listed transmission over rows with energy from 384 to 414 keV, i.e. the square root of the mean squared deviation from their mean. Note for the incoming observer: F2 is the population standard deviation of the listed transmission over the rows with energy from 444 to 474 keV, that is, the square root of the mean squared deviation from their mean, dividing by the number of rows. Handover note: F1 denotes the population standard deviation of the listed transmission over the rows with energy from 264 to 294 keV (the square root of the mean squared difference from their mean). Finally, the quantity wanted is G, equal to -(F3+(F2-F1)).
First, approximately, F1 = 0.13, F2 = 0.27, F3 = 0.19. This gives -0.34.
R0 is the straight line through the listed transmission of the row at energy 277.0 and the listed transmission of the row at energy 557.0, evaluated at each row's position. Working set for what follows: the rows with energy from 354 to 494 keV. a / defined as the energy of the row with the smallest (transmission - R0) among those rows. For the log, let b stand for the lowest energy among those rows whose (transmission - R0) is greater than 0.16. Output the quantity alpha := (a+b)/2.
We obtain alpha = 414.5 keV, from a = 472.0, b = 357.0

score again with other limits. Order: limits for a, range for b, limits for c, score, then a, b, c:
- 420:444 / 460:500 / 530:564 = 0.052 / 0.06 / 7.2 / 6.93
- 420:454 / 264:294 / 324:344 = 0.045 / 0.14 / 5.7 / 6.23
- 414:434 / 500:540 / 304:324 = 0.059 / 0.07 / 7.2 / 6.03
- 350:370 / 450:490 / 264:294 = 0.062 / 0.11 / 7.3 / 5.71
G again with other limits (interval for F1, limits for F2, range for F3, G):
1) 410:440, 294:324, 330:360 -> -0.23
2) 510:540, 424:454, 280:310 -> -0.04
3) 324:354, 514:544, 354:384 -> -0.23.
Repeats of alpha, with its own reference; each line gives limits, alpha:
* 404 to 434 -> 409.5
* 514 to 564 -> 527.0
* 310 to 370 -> 317.0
